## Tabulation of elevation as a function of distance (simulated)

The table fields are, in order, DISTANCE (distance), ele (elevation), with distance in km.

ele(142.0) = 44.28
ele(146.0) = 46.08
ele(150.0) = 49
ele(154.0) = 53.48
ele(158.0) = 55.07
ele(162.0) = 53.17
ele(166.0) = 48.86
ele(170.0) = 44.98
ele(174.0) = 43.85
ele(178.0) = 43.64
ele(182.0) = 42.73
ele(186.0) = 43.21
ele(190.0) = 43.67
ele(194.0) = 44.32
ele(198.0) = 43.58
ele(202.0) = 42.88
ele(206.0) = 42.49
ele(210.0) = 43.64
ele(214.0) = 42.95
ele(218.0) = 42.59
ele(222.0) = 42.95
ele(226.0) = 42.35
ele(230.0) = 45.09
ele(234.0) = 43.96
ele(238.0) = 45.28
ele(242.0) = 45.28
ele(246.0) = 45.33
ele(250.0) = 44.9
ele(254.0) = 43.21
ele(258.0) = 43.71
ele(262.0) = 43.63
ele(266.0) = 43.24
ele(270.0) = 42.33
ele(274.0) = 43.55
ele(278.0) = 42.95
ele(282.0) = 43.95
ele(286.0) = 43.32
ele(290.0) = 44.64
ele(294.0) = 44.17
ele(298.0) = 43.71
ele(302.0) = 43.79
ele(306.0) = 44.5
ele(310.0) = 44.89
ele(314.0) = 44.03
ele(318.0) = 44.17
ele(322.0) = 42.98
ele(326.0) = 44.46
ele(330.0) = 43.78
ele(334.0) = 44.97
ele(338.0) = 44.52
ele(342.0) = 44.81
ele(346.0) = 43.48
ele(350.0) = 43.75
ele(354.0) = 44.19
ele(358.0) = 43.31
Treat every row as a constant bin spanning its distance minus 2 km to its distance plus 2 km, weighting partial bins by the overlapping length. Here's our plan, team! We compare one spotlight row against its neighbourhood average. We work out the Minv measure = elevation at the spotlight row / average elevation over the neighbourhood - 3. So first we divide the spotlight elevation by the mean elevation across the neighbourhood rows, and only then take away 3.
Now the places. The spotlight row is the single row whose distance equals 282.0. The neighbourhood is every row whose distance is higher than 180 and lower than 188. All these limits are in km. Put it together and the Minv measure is -1.98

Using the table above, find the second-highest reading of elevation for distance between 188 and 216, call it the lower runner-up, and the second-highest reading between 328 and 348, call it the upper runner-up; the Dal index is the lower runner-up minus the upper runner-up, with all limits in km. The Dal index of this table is -1.1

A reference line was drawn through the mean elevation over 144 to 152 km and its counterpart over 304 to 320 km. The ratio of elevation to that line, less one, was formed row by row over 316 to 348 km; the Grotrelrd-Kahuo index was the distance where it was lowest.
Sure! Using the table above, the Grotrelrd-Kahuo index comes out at 322.0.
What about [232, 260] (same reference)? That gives 254.0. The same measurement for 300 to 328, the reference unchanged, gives 322.0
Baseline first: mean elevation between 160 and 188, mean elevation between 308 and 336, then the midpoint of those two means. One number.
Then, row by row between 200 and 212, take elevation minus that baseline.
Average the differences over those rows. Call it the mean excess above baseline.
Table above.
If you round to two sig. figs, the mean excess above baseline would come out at -2.0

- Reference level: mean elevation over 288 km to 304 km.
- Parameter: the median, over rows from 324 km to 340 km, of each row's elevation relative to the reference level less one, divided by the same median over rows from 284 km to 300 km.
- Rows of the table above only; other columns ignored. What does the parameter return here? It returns -3.0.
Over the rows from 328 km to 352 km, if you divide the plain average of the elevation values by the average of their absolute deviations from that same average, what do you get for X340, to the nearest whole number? 81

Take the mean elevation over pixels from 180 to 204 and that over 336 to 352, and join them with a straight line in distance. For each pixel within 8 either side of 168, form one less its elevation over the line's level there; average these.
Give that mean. -0.10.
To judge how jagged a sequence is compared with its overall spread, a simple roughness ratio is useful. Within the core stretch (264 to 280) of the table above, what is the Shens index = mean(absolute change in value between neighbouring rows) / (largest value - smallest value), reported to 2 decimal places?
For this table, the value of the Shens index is 0.75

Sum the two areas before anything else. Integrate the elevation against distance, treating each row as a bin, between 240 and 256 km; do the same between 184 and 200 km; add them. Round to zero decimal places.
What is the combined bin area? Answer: 1414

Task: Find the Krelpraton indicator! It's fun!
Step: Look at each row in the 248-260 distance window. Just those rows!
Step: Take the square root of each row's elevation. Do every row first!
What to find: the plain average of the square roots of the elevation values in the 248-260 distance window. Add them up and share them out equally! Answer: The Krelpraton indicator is 6.63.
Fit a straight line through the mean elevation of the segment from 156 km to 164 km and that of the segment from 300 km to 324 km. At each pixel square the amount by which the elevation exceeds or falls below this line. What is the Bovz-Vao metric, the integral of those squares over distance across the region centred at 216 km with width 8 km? 467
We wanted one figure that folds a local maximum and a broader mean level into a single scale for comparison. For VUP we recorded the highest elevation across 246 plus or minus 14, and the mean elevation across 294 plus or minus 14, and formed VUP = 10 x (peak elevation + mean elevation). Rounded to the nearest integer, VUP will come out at 893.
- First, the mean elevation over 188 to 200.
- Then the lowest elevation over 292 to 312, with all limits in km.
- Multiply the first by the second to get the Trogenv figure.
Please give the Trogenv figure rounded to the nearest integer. 1917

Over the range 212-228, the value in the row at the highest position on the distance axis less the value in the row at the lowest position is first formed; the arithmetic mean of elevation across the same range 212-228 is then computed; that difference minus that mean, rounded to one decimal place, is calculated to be -43.3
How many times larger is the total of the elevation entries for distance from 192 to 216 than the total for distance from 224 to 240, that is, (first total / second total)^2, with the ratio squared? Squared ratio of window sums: 2.2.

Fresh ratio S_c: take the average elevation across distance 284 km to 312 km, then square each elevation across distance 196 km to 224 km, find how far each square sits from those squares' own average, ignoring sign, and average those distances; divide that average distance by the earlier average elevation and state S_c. 0.67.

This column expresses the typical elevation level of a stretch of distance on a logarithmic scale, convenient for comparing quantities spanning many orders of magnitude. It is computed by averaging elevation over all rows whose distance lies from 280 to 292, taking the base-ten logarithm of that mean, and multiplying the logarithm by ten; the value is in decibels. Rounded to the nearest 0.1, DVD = 16.4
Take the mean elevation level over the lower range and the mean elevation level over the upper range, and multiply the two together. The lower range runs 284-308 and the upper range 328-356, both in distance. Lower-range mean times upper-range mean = 1946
